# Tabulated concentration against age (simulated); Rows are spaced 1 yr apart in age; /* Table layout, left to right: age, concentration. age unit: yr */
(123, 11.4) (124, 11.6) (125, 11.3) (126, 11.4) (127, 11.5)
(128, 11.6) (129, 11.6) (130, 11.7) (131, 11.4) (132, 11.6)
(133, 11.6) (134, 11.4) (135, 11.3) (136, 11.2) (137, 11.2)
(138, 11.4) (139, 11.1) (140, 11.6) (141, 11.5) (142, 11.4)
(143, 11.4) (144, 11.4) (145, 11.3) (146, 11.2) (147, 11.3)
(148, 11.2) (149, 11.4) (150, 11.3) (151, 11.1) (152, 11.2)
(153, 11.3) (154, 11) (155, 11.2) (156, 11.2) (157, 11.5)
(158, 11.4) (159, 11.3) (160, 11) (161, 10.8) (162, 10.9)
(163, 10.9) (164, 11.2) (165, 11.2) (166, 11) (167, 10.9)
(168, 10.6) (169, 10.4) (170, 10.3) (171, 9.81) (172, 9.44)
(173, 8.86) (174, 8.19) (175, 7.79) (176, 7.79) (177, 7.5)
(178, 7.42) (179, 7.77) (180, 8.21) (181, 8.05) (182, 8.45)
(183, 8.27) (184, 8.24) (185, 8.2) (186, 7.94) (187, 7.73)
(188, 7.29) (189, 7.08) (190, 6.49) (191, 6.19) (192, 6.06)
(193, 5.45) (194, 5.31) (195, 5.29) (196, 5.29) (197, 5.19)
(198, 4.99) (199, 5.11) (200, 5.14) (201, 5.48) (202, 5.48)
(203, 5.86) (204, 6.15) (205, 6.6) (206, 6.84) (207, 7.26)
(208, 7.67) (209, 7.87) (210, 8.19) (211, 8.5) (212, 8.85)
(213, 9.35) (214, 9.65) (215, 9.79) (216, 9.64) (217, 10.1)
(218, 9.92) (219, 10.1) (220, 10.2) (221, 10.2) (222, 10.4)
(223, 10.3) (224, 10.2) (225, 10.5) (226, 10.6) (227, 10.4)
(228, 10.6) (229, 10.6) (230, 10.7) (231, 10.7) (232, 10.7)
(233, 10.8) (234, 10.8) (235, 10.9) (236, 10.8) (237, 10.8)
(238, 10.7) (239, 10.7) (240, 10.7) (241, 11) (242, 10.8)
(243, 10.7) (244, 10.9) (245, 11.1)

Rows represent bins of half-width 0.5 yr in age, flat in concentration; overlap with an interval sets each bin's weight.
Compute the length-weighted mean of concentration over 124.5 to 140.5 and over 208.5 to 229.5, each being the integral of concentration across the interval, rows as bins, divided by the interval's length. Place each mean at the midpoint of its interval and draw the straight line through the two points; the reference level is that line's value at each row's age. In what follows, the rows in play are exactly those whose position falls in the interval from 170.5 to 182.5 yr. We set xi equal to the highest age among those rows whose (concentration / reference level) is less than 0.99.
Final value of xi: 182 yr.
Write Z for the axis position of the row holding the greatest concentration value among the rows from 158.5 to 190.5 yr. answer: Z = 159 yr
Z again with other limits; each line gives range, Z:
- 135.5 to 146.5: 140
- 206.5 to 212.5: 212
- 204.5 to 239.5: 235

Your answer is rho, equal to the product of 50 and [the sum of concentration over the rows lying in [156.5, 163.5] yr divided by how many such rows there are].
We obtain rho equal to 556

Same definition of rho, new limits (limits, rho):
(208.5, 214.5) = 437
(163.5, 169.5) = 544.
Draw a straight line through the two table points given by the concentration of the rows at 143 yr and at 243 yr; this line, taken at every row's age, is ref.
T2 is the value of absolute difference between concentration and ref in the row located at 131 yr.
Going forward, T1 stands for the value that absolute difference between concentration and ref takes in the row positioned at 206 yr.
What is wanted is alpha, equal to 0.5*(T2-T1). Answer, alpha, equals -2.0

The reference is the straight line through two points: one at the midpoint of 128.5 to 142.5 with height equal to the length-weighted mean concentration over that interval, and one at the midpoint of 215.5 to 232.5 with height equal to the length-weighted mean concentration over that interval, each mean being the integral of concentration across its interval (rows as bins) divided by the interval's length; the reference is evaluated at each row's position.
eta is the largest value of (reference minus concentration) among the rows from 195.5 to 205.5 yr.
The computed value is 6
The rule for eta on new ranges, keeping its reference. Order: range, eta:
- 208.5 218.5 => 3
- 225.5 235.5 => 0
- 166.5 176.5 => 3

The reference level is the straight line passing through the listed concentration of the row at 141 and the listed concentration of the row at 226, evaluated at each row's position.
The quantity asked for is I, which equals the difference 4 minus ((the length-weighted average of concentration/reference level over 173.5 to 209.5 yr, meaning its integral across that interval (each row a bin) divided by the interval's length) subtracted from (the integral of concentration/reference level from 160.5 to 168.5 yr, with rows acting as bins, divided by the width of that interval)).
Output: 3.6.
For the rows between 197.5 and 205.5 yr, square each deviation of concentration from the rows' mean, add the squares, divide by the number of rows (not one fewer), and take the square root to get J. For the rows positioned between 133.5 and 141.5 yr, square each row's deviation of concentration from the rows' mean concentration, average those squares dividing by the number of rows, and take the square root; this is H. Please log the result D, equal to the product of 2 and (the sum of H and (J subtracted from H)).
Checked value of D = -0.4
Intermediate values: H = 0.16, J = 0.53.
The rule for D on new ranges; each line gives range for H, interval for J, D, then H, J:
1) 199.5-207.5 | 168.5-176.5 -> 0.8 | 0.70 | 1.00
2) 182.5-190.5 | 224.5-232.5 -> 2.2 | 0.60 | 0.10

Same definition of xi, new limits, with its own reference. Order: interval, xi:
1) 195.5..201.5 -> 201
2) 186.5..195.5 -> 195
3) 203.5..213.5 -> 213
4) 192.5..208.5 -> 208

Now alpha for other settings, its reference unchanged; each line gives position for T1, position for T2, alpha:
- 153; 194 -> 2.9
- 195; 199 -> 0.1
